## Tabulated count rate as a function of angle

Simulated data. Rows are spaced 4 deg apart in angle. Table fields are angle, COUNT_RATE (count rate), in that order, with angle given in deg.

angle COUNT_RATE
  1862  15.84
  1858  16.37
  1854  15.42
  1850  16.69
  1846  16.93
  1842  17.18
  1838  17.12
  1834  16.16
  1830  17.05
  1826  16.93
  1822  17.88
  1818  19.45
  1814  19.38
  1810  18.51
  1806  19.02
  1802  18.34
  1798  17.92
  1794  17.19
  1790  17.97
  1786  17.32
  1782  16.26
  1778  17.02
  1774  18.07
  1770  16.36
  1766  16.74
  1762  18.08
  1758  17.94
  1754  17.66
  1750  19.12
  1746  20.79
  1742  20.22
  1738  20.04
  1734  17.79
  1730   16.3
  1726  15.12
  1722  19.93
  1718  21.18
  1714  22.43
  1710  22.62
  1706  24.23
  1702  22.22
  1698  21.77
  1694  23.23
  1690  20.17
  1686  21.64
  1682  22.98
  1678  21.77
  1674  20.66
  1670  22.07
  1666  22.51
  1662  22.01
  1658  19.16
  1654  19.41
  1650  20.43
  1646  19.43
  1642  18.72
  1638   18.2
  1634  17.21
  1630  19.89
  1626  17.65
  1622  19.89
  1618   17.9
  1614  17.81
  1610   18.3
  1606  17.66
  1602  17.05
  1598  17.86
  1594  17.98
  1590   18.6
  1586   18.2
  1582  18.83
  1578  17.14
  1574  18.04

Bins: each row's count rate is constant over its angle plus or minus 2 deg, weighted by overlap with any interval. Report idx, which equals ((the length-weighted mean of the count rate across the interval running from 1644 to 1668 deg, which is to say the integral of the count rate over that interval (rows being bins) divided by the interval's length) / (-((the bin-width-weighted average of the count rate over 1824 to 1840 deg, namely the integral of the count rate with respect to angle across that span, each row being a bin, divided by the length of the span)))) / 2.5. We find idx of -0.49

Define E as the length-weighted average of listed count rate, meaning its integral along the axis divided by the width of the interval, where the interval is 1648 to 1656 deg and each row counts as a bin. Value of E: 19.9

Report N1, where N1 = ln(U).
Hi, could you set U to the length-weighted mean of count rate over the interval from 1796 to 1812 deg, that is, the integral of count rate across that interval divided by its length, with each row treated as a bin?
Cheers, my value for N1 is 2.91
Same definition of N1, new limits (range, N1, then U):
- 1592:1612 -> 2.88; 17.8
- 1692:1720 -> 3.11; 22.5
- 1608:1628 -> 2.91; 18.3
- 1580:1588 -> 2.92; 18.5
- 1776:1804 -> 2.86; 17.4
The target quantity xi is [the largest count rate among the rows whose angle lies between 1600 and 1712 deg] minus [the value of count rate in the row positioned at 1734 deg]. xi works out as 6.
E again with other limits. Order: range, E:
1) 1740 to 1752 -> 20.0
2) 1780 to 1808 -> 17.7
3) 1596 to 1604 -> 17.5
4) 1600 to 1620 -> 17.7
